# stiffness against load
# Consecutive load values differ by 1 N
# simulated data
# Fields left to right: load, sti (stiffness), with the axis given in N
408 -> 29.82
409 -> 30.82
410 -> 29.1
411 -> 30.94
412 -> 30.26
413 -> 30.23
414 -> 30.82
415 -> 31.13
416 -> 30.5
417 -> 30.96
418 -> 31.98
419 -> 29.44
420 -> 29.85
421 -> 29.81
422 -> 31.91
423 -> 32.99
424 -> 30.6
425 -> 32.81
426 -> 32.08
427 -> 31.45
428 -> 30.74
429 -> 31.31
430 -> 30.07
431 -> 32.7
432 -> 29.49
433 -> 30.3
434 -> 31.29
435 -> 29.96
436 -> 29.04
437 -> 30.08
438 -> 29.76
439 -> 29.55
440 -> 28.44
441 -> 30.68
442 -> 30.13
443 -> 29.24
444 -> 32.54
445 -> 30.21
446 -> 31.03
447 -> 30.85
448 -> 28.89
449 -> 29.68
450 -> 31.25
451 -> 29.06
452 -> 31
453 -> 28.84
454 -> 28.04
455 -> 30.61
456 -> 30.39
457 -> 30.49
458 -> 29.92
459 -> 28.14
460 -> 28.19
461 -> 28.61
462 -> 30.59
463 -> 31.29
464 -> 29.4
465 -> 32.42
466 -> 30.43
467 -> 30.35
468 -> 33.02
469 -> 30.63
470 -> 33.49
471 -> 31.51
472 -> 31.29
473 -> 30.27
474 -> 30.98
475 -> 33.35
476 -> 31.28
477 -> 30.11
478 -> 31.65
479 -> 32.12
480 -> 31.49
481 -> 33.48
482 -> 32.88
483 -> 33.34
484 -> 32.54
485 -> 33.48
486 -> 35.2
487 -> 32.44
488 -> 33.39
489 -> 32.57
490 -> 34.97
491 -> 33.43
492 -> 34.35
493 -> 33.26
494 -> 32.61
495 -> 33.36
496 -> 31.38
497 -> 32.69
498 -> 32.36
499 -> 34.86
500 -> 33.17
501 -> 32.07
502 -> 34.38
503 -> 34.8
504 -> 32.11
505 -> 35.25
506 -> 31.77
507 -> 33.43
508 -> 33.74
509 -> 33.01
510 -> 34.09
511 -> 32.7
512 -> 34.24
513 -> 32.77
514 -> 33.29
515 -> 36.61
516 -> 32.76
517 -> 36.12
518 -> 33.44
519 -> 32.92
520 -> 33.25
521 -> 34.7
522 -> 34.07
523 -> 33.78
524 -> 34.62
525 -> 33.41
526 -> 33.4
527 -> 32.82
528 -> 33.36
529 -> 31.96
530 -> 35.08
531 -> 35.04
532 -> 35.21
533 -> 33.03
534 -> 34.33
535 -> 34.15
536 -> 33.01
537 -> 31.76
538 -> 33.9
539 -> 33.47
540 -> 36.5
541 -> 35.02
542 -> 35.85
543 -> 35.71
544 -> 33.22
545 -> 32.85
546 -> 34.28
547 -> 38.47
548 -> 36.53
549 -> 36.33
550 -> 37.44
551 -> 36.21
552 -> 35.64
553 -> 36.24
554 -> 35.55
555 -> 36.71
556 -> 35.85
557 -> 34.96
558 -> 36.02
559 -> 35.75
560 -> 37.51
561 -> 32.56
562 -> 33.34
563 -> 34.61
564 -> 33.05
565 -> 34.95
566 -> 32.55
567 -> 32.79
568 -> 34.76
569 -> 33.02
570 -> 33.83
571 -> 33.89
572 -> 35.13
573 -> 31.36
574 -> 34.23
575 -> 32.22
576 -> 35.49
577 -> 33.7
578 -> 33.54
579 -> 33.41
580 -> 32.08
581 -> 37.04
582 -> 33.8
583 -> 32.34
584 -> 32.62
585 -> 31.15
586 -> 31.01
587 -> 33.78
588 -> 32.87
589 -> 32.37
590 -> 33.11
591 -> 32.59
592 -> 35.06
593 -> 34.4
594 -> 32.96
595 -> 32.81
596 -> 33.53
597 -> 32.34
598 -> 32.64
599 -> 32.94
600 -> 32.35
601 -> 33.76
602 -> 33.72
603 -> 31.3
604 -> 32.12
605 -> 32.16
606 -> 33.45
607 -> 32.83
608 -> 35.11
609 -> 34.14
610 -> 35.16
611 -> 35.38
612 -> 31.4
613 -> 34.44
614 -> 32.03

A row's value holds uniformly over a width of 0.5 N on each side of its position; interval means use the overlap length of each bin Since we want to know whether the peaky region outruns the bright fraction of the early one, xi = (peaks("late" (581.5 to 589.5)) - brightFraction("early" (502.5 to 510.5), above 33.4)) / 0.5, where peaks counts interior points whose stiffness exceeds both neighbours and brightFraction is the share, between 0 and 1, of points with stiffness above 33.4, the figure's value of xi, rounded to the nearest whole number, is 3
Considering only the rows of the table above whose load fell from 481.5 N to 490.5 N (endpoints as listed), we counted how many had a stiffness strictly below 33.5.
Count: 7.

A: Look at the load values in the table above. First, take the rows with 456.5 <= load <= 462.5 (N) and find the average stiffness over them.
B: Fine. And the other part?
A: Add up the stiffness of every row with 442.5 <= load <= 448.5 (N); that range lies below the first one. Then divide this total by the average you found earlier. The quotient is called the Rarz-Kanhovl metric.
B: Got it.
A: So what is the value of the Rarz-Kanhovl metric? 6.23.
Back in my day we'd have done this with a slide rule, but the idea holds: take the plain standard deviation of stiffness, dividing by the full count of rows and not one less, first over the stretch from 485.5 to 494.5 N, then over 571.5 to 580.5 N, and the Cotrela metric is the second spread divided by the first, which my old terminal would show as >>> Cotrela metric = 1.34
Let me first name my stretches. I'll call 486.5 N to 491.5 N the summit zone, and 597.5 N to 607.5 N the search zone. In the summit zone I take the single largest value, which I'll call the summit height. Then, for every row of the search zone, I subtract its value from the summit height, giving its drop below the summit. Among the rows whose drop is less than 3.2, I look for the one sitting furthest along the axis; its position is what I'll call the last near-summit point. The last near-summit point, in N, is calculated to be 607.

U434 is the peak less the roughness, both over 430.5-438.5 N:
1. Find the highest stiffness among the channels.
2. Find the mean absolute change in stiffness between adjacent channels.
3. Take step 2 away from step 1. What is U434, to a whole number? 31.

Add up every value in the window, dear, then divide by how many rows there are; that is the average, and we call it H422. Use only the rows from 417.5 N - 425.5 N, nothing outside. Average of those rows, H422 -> 31.2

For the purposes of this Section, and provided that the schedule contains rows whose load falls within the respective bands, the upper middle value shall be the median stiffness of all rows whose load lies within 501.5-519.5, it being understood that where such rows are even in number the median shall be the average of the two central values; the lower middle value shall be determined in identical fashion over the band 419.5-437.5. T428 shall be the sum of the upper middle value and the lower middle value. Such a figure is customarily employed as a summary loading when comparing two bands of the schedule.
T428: 64.1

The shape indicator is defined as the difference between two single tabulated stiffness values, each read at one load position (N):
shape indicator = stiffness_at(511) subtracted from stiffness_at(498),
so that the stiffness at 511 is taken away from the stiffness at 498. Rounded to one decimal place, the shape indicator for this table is -0.3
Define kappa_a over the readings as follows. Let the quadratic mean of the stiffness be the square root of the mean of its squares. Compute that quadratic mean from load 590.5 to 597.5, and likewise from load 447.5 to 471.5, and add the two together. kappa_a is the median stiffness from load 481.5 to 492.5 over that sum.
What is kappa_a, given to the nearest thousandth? 0.524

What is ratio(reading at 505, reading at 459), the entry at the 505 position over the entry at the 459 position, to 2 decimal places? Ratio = 1.25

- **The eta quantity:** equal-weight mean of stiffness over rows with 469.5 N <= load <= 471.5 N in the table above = 32.5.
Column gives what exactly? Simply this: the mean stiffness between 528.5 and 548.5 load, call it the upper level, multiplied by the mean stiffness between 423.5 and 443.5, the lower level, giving 1051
